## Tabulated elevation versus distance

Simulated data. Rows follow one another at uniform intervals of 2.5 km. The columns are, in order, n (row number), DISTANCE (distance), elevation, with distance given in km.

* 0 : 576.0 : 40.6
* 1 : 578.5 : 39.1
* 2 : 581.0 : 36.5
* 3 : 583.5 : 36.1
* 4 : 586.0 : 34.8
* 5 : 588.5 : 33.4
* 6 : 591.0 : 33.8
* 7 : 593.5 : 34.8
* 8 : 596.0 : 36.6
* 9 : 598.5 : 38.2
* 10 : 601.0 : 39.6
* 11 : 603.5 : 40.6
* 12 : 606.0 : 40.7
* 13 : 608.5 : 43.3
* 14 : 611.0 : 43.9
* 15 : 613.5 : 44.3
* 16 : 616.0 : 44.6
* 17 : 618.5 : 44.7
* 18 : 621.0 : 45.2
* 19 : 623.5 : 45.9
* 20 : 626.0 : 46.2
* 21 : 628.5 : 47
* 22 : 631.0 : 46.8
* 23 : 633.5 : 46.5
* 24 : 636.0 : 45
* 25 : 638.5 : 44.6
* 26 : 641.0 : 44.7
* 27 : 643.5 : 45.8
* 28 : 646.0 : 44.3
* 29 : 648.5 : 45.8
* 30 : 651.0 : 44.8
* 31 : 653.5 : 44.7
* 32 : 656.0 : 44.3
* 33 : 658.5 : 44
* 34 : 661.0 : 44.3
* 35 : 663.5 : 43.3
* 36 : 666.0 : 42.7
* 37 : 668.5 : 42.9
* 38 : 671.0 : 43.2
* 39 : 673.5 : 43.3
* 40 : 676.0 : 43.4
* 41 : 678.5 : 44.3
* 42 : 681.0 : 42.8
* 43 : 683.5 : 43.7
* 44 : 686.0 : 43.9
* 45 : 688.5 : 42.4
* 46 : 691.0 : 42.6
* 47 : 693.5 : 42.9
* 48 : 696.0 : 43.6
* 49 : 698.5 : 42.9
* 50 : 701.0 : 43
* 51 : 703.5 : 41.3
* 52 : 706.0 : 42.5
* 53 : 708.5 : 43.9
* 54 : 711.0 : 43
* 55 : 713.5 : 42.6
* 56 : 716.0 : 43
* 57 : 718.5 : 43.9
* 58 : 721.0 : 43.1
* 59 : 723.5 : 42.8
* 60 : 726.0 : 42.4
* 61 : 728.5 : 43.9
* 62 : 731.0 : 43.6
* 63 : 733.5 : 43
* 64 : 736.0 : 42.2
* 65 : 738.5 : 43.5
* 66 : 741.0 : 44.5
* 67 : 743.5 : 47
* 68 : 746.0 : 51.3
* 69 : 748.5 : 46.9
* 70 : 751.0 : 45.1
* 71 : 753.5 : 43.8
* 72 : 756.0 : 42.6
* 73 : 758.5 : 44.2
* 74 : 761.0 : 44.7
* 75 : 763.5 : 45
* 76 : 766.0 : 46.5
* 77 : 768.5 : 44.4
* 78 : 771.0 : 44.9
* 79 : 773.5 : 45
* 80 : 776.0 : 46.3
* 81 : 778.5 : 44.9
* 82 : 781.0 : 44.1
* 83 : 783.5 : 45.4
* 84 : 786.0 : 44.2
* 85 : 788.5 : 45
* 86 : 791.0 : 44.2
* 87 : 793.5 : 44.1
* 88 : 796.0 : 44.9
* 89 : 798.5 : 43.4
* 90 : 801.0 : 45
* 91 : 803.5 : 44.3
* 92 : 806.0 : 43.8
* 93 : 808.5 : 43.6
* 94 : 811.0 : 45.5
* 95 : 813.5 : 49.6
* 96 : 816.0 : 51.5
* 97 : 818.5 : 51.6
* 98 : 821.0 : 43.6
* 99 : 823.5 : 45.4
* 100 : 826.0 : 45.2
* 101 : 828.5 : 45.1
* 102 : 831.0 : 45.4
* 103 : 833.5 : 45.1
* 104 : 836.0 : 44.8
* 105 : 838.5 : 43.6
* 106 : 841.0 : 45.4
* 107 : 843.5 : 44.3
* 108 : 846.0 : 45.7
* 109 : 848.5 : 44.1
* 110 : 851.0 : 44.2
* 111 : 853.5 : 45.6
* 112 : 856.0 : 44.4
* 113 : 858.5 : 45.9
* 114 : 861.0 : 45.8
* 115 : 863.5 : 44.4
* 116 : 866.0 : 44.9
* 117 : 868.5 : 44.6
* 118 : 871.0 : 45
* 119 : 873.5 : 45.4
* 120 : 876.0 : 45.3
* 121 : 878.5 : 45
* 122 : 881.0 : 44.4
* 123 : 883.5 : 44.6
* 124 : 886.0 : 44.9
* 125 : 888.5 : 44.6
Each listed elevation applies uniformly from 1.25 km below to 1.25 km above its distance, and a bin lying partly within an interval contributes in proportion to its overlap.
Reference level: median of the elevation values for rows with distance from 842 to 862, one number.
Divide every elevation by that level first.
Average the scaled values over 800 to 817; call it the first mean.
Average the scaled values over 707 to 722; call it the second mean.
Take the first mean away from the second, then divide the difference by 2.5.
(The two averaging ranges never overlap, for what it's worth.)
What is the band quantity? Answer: -0.026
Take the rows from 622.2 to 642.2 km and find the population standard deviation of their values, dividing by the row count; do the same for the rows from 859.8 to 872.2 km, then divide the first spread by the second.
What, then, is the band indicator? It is 1.9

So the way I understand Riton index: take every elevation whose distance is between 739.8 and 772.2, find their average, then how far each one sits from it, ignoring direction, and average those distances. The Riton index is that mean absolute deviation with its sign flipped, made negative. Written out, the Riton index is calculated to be -1.5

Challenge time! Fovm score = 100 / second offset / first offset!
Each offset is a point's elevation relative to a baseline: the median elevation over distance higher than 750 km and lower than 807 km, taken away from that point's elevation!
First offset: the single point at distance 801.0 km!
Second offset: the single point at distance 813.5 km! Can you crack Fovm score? 68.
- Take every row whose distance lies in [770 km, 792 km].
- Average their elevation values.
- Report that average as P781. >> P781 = 44.9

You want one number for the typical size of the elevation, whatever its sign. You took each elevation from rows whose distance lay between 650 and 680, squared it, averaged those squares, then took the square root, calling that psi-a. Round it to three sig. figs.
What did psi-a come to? 43.8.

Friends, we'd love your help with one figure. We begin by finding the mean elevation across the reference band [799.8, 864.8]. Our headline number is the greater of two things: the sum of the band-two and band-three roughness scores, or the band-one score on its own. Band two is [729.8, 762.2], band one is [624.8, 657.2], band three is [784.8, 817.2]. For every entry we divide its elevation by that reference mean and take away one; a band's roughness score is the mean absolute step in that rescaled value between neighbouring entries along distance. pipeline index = 0.066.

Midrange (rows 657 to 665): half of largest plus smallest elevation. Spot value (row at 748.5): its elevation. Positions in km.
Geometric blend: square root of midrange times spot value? 45.3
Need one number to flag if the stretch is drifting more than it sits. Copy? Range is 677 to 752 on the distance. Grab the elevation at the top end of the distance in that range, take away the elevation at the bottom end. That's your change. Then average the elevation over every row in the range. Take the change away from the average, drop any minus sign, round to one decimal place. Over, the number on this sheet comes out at 42.9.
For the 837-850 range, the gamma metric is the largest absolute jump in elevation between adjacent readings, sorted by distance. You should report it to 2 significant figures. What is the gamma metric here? 1.8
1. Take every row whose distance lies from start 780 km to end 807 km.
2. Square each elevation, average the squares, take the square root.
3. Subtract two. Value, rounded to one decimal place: 42.4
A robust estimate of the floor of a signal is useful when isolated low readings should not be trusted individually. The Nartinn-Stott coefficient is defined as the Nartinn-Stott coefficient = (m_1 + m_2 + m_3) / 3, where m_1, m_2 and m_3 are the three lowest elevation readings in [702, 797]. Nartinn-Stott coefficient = 42.0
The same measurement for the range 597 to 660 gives 39.5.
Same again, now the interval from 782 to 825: 43.5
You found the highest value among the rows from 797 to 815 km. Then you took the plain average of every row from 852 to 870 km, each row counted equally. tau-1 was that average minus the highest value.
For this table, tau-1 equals -5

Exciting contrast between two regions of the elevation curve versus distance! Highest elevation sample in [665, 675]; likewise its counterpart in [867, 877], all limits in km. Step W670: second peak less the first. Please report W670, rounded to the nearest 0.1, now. 2.1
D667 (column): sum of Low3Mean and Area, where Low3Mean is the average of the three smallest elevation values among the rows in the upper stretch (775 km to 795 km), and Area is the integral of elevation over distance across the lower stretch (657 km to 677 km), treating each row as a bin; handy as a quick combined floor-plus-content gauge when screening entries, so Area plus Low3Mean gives 912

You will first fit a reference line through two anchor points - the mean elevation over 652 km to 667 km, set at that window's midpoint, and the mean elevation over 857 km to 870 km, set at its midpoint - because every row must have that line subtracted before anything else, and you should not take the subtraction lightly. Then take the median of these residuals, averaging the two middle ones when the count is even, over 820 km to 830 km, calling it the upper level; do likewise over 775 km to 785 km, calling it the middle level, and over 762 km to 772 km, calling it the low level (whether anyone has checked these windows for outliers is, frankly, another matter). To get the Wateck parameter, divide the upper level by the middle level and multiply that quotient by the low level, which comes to 0.20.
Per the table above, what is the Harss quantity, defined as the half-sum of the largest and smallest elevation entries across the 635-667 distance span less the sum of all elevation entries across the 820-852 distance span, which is -538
